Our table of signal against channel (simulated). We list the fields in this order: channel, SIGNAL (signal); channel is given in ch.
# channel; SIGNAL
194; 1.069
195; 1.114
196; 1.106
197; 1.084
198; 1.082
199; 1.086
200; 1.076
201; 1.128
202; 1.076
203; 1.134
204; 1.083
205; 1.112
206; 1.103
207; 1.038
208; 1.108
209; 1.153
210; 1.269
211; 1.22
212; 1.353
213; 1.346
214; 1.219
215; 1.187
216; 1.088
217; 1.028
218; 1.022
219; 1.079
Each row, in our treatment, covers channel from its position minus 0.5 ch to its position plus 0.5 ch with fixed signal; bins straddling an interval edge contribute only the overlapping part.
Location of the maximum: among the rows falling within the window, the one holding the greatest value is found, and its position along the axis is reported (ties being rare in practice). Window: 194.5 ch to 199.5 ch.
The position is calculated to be 195 ch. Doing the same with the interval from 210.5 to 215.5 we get 212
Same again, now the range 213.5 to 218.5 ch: 214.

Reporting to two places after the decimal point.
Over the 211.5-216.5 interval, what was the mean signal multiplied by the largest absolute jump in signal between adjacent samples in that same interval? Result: 0.16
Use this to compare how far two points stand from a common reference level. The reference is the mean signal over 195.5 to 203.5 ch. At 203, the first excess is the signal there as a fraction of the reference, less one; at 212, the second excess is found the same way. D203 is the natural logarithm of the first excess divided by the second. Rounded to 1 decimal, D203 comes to -1.9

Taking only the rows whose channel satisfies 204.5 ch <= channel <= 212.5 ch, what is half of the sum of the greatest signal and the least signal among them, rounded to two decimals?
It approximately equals 1.20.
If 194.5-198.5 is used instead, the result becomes 1.10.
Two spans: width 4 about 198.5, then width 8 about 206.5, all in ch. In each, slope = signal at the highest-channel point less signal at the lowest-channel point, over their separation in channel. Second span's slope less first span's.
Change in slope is 0.022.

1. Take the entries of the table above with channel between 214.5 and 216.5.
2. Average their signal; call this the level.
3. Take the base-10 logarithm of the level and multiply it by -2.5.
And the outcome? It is -0.14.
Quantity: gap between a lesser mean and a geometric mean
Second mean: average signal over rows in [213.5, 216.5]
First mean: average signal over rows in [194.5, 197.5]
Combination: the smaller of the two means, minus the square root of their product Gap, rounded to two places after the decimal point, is -0.03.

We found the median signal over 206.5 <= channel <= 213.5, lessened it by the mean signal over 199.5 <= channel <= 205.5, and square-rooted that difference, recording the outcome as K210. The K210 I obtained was 0.34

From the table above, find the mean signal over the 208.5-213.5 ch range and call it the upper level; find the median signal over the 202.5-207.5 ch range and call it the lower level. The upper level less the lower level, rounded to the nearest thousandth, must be 0.165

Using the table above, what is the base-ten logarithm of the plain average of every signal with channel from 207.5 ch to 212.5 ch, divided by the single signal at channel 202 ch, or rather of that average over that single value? 0.055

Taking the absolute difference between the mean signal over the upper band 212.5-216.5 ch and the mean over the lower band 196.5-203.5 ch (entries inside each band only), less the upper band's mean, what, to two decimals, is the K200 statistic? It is -1.10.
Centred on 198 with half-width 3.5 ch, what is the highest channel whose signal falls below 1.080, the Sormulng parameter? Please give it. 200 ch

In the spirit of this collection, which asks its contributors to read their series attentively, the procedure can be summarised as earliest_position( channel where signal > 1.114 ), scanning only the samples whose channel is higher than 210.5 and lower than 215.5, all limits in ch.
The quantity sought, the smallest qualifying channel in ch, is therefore 211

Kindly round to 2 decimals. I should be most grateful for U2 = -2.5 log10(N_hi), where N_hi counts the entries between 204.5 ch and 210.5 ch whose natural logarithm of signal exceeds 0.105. -1.19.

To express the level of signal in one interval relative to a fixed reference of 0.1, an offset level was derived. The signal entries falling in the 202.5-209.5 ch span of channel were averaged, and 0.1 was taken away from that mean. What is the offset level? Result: 1.00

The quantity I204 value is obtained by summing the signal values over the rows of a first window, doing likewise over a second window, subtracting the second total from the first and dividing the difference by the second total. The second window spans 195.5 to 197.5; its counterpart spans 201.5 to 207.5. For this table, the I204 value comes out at 2.0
